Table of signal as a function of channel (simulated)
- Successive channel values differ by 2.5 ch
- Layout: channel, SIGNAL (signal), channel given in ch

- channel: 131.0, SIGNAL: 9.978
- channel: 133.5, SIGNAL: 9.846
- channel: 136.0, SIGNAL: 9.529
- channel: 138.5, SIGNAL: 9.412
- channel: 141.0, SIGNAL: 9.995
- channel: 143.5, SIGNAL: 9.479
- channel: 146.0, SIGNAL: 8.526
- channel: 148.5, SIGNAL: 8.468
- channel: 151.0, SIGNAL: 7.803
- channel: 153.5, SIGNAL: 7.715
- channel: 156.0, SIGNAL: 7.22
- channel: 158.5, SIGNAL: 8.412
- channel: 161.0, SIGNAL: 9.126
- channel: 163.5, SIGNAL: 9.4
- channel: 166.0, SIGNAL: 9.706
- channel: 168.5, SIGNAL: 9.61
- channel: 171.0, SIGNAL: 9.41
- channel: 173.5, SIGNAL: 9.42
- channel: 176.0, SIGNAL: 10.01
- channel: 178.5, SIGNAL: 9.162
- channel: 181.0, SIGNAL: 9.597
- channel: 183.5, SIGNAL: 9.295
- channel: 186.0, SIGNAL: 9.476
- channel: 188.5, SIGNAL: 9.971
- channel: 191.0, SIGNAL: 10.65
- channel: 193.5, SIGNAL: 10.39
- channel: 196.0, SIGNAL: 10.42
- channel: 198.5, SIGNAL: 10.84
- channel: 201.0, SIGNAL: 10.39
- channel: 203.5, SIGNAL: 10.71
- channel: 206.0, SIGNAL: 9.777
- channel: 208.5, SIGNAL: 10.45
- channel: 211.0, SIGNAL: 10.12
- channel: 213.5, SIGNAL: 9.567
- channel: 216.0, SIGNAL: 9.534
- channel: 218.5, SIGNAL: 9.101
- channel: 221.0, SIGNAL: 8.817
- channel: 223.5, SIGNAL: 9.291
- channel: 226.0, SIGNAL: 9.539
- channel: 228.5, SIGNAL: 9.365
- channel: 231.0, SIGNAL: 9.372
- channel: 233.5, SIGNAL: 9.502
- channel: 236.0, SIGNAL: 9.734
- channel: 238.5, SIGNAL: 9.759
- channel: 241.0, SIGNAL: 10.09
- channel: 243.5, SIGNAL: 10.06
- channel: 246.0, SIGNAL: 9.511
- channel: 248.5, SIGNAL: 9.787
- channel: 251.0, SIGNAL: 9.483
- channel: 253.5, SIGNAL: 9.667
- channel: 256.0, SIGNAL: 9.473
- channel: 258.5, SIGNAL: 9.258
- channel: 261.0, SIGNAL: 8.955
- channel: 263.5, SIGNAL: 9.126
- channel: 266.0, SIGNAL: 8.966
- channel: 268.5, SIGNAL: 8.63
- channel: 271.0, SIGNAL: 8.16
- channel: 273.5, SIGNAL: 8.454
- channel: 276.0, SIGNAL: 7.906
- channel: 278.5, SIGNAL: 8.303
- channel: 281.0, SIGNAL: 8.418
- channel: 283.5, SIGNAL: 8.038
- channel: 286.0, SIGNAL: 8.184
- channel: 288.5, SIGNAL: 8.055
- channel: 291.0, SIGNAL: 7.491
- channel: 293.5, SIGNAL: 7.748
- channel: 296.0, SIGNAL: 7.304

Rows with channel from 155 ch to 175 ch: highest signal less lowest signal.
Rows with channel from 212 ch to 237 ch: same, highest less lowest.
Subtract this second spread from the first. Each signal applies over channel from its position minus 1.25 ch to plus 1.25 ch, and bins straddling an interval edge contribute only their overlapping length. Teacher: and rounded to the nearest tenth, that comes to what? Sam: 1.6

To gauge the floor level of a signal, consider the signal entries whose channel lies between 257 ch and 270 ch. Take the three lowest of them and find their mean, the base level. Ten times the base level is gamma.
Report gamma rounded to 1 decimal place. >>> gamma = 88.5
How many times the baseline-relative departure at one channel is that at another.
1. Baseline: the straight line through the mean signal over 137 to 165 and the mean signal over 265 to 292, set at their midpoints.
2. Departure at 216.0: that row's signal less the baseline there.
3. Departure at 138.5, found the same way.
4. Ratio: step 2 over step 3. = 1.6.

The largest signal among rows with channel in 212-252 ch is 10.09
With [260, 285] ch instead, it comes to 9.126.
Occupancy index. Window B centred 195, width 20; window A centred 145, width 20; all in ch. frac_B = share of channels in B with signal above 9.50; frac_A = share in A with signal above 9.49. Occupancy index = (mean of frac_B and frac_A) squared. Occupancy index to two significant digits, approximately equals 0.32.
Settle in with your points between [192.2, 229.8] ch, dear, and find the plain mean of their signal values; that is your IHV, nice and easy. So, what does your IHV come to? 9.9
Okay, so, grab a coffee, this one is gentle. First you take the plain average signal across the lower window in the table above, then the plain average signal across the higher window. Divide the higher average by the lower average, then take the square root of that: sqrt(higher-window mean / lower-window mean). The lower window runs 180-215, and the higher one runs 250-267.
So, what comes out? 0.96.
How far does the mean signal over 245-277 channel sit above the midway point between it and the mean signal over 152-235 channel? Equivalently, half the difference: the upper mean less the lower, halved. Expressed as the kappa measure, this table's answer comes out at -0.26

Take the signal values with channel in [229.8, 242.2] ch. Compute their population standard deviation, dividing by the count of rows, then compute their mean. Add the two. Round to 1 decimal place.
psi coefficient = 9.9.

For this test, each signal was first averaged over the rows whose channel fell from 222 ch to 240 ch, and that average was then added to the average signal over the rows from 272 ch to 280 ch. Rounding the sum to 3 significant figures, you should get 17.7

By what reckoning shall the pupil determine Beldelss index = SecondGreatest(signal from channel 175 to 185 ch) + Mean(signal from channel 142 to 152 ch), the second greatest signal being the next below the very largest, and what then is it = 18.2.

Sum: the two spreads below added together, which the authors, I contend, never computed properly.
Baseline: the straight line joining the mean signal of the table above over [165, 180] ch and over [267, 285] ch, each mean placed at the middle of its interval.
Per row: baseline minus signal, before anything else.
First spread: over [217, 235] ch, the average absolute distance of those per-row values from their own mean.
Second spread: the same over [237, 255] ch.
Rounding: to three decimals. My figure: 0.402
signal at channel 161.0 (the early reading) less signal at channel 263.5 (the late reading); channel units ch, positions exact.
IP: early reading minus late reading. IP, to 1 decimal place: 0.0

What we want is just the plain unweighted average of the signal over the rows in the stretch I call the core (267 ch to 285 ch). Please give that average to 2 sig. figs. 8.3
